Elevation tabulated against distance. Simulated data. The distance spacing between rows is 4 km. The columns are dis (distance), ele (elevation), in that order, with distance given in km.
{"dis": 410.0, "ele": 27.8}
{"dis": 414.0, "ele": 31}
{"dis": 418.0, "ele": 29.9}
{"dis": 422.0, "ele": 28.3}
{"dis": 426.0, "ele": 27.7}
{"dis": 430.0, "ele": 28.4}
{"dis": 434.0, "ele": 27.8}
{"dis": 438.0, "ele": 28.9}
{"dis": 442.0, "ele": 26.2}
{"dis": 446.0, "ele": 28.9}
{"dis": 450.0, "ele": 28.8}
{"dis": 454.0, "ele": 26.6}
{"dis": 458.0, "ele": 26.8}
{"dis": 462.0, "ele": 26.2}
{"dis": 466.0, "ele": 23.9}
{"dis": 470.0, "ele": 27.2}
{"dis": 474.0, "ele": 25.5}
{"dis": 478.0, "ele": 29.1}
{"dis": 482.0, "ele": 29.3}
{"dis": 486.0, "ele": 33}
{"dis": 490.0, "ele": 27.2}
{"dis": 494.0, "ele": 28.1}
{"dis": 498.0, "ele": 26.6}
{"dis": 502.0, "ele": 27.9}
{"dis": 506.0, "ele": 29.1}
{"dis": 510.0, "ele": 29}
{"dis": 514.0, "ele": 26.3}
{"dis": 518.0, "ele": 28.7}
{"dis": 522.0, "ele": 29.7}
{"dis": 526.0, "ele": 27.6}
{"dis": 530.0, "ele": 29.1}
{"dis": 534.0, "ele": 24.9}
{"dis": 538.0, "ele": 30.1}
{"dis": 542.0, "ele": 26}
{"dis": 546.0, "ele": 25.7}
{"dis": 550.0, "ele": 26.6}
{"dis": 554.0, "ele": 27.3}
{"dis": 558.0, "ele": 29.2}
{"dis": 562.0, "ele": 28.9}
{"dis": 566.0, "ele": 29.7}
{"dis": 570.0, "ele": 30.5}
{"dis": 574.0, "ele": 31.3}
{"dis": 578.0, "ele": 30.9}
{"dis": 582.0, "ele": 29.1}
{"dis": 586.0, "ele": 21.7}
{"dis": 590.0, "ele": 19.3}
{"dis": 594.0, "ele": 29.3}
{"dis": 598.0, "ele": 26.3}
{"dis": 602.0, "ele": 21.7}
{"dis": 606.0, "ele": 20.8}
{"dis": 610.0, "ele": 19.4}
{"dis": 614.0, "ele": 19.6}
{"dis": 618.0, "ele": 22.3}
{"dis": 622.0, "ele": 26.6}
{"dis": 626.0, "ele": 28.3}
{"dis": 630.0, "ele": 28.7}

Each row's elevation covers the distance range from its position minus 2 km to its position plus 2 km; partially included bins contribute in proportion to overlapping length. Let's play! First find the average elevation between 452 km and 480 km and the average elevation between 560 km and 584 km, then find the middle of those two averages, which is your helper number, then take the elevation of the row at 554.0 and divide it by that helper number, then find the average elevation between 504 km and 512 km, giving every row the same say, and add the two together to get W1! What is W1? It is 30.0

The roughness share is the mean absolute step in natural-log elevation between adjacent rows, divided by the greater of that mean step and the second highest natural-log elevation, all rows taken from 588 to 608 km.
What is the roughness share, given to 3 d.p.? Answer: 0.058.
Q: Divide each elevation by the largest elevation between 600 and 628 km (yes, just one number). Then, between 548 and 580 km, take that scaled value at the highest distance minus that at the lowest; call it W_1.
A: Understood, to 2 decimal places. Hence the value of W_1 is 0.15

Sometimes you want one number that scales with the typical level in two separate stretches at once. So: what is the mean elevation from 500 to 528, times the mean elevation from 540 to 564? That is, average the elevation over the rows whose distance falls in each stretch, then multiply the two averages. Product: 773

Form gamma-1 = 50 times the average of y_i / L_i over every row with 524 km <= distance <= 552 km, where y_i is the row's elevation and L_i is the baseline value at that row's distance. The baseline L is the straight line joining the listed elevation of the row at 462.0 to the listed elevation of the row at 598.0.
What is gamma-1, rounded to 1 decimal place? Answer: 51.7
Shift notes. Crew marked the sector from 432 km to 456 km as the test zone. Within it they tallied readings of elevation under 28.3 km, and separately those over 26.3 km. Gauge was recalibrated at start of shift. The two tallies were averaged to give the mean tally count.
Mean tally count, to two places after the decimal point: 4.00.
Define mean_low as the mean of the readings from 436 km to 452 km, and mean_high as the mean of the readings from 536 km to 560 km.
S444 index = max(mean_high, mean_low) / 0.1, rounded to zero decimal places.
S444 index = 282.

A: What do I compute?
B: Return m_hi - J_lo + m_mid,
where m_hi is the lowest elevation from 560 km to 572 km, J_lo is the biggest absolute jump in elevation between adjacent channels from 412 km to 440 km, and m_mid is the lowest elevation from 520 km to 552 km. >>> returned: 52.2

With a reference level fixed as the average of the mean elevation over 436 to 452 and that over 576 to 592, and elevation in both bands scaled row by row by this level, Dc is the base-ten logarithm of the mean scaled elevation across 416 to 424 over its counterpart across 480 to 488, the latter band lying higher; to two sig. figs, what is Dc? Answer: -0.030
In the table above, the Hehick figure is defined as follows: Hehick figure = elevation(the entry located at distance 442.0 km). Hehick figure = 26.2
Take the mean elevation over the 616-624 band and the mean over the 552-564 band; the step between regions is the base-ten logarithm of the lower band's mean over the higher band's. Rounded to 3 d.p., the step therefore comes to 0.066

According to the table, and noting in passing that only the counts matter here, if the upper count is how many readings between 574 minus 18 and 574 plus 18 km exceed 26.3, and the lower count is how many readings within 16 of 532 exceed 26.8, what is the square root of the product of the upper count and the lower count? 5.9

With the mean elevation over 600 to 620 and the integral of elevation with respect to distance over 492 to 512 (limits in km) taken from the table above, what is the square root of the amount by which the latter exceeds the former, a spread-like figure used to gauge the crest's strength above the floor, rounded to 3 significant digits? 23.3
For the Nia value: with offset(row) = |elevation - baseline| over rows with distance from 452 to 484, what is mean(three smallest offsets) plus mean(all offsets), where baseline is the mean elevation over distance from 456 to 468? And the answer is 2.2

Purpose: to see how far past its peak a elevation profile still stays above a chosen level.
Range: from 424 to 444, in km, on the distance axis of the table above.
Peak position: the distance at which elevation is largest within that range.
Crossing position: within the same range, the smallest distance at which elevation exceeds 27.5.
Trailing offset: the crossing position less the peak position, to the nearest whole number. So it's -12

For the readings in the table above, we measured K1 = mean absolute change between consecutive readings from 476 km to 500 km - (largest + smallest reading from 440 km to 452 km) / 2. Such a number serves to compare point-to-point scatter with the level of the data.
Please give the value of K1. -25.1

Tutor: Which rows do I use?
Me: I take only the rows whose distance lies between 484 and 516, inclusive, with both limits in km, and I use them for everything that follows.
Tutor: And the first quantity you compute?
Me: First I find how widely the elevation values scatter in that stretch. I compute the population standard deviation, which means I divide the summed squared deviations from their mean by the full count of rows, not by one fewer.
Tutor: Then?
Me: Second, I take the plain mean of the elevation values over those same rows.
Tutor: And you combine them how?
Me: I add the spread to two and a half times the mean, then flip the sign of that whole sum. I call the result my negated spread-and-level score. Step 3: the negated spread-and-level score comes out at -73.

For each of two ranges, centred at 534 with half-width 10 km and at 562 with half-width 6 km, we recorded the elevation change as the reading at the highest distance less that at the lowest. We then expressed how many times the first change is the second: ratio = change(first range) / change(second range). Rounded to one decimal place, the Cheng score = -3.2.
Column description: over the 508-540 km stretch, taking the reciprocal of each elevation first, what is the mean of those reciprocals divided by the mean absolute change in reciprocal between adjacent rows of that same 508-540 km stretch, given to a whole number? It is 10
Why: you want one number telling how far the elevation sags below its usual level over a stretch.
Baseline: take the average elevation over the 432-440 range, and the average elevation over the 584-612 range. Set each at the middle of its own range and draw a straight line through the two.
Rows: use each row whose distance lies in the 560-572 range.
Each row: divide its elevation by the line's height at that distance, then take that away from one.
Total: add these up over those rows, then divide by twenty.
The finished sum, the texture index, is -0.037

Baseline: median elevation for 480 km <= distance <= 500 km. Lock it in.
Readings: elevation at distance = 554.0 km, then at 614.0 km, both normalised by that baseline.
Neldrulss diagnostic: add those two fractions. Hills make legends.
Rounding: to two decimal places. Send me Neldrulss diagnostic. 1.67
